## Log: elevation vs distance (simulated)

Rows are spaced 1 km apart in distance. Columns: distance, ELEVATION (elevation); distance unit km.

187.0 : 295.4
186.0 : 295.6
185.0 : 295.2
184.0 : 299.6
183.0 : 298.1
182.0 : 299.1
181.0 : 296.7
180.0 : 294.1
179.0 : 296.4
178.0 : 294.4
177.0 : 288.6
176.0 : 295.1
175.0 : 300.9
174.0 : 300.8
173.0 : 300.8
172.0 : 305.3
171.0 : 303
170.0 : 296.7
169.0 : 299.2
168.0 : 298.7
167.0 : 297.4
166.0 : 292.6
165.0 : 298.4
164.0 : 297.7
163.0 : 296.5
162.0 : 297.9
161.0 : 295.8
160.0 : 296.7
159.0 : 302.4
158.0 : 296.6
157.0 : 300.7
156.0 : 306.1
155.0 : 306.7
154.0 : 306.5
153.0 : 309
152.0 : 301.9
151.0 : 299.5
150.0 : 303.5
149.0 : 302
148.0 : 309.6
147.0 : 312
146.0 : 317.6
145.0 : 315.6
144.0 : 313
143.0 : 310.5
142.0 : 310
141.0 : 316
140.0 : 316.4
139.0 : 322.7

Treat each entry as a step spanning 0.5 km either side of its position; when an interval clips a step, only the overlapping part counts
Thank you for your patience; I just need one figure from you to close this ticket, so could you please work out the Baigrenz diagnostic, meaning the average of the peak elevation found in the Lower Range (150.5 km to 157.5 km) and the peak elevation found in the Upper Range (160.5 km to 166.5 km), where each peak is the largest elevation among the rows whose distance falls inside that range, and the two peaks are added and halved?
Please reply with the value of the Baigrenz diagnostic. 304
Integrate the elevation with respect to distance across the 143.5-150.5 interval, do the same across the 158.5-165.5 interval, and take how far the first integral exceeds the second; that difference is 88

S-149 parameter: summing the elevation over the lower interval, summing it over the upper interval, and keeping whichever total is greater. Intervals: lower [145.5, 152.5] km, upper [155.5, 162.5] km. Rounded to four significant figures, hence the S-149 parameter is 2146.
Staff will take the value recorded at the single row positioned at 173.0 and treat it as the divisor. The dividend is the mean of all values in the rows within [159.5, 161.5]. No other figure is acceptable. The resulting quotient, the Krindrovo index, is 0.98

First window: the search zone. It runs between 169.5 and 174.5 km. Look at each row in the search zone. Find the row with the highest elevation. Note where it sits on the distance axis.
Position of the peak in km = 172.0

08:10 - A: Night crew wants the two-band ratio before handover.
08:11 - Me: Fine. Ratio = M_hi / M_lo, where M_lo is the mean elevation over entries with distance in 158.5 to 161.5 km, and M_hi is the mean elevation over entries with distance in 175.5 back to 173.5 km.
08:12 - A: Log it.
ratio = 1.01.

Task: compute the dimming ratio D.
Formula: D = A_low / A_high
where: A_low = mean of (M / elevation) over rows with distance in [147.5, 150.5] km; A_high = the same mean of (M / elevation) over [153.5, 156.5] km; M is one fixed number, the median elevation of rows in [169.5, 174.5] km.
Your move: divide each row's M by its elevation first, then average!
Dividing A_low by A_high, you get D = 1.00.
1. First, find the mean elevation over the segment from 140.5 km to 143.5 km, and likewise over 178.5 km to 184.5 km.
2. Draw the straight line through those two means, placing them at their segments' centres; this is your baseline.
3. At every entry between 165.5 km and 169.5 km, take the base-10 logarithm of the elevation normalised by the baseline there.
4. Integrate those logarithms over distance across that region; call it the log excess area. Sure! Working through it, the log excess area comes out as -0.03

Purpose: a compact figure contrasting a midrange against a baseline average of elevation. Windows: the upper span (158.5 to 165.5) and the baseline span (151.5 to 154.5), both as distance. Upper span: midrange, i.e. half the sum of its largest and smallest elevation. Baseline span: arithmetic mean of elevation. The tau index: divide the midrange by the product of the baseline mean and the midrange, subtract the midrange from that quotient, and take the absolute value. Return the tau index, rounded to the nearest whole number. 299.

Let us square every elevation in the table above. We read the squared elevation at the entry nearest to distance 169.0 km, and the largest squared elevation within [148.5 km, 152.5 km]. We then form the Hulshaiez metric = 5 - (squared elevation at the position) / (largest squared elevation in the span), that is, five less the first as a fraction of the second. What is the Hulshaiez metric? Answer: 4.028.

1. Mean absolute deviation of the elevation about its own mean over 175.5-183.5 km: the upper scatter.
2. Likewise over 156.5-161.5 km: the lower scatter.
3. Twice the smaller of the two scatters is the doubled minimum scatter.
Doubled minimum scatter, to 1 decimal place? 4.5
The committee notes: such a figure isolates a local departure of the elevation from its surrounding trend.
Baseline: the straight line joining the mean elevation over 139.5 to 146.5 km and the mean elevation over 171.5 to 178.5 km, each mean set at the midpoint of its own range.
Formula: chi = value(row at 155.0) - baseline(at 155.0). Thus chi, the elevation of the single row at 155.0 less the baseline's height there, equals -1.4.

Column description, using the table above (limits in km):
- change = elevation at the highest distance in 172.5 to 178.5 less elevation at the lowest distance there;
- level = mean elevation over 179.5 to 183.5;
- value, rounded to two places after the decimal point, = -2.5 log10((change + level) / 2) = -5.41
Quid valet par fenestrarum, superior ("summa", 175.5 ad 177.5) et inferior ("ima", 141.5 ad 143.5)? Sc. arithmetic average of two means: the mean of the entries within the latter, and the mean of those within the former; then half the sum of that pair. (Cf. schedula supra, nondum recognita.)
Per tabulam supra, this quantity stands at 301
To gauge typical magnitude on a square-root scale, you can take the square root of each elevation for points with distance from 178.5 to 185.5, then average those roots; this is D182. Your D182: 17.2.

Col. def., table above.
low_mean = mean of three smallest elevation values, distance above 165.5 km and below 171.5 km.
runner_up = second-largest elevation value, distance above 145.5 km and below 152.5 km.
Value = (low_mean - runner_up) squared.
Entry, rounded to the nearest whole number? 270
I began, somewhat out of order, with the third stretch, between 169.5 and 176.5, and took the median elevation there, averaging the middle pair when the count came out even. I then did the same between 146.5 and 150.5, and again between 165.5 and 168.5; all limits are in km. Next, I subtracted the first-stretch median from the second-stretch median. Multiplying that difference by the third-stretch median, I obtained -2752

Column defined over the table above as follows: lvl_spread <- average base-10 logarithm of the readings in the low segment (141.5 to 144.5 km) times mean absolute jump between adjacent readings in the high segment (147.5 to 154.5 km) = 10.4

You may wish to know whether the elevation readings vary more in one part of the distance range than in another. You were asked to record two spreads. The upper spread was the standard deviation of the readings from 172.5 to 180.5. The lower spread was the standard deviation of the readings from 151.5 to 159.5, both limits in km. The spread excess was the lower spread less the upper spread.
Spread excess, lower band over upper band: -0.3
